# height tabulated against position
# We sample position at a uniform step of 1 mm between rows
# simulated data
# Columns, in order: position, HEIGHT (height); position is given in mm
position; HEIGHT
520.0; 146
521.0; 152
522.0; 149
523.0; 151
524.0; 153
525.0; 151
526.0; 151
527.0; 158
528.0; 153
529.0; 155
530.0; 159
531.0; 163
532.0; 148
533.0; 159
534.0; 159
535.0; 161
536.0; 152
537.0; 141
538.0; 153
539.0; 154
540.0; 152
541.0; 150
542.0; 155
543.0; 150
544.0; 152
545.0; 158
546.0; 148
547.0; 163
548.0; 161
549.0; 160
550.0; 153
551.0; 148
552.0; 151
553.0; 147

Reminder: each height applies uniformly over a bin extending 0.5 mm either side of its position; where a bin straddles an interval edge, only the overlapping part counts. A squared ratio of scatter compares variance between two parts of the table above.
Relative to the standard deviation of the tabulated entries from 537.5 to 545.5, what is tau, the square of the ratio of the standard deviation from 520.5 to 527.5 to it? 1.1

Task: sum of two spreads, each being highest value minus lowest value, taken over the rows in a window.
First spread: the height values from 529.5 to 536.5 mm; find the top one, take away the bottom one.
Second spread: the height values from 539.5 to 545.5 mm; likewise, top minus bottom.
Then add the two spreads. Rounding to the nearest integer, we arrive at 23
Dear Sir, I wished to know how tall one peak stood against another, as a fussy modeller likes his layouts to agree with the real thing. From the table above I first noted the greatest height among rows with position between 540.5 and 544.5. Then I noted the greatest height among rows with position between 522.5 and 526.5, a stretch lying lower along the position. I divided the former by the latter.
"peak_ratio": 1.01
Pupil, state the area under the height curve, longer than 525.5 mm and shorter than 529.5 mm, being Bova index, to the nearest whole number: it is 617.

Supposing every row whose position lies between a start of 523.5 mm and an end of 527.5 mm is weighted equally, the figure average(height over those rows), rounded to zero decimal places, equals 153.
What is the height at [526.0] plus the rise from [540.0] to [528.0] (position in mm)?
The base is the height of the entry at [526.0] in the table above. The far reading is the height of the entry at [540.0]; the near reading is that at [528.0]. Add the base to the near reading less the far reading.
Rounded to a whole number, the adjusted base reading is 152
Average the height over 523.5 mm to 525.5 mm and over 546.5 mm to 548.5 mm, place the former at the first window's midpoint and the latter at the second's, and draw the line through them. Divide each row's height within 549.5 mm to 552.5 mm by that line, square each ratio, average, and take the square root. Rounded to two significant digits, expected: 0.92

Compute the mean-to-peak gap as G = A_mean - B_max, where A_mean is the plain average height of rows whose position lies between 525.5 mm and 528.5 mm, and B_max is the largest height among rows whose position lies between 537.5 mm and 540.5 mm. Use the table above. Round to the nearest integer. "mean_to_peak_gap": 0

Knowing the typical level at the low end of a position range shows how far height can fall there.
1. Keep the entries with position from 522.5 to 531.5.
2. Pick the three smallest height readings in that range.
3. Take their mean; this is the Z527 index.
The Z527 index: 151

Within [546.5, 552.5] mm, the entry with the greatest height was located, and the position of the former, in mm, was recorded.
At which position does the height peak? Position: 547.0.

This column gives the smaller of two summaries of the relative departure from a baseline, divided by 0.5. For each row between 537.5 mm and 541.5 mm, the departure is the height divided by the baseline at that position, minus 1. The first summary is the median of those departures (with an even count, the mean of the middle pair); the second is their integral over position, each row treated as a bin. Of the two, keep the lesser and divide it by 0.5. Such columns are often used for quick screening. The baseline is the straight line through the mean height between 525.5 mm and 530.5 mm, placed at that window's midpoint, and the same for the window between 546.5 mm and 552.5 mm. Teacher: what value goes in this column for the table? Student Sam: -0.17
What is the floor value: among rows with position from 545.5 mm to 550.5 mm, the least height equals 148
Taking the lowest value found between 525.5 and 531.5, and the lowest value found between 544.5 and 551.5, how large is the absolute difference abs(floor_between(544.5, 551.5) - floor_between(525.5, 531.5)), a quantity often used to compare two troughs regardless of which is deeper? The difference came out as 3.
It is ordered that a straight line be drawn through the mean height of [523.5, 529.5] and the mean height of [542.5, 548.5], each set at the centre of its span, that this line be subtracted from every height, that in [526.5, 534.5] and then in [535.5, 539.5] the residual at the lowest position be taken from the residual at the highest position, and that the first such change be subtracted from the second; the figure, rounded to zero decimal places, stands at 1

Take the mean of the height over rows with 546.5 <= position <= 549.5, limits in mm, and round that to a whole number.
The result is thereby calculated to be 161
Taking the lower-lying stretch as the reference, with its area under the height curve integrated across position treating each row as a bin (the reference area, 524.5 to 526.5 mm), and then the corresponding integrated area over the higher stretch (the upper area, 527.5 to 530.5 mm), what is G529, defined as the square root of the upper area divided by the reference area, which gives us 1.2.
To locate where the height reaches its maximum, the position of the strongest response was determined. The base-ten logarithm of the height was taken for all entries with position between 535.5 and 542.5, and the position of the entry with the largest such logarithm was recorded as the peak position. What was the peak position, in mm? 542.0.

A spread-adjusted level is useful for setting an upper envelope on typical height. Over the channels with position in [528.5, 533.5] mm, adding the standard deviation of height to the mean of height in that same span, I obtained 162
